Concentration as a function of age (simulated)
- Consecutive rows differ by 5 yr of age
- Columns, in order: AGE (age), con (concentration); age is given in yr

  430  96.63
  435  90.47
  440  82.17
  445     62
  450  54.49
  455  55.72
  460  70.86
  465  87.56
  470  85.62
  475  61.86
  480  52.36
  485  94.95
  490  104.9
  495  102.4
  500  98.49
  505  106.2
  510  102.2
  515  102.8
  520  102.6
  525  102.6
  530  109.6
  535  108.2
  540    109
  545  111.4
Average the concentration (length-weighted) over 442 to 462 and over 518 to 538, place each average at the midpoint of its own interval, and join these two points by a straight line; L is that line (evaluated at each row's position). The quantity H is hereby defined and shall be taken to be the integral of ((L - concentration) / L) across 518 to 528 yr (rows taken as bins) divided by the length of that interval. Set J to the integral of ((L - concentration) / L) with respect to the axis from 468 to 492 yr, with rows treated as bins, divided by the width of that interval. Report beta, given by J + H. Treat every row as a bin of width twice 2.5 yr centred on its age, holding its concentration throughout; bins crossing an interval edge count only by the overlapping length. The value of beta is -0.02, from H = 0.000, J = -0.02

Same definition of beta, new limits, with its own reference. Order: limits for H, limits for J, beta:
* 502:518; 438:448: -0.36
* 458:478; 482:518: -0.22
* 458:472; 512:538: -0.20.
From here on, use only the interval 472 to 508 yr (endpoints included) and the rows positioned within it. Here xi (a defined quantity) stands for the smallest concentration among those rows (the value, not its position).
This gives 52.36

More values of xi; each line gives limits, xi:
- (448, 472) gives 54.49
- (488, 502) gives 98.49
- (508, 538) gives 102.2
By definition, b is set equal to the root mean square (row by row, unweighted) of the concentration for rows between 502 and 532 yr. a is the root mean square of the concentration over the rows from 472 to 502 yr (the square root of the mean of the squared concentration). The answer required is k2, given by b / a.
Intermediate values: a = 88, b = 104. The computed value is 1.18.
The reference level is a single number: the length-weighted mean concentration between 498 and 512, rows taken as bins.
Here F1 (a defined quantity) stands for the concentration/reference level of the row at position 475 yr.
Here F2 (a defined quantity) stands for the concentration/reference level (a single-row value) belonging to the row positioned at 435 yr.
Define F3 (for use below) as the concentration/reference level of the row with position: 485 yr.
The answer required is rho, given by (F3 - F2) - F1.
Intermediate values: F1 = 0.60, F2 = 0.9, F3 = 0.93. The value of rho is -0.6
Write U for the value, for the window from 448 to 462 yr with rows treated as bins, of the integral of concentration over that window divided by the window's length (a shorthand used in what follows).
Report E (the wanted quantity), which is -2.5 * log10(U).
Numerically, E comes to -4.4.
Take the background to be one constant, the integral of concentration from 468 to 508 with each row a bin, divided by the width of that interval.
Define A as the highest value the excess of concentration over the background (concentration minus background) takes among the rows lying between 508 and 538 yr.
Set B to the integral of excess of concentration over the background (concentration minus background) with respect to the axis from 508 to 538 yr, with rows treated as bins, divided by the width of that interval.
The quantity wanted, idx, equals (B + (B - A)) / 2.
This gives 6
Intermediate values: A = 21.0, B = 16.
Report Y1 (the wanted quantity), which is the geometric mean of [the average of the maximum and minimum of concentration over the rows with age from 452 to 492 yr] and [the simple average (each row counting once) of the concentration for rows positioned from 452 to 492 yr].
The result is 78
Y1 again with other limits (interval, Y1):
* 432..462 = 71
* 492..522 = 102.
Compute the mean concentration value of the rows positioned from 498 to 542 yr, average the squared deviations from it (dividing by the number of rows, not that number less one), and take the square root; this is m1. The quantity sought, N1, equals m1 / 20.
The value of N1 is 0.18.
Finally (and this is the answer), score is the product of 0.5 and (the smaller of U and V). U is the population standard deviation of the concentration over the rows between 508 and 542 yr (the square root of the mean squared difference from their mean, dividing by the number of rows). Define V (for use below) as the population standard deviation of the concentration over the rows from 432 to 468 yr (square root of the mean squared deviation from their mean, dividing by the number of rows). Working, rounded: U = 3.2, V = 13.9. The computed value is 1.59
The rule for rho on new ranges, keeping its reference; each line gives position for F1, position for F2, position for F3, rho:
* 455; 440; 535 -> -0.3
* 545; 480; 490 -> -0.6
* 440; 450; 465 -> -0.5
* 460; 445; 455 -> -0.8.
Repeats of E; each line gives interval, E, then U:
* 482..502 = -5.0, 99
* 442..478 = -4.6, 68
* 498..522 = -5.0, 103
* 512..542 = -5.1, 106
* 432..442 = -4.8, 87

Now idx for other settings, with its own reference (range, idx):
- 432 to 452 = -16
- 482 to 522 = 4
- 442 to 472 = -19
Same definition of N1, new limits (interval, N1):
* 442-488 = 0.76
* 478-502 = 0.97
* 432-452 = 0.73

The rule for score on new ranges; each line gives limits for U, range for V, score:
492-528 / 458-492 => 1.03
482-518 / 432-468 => 1.78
